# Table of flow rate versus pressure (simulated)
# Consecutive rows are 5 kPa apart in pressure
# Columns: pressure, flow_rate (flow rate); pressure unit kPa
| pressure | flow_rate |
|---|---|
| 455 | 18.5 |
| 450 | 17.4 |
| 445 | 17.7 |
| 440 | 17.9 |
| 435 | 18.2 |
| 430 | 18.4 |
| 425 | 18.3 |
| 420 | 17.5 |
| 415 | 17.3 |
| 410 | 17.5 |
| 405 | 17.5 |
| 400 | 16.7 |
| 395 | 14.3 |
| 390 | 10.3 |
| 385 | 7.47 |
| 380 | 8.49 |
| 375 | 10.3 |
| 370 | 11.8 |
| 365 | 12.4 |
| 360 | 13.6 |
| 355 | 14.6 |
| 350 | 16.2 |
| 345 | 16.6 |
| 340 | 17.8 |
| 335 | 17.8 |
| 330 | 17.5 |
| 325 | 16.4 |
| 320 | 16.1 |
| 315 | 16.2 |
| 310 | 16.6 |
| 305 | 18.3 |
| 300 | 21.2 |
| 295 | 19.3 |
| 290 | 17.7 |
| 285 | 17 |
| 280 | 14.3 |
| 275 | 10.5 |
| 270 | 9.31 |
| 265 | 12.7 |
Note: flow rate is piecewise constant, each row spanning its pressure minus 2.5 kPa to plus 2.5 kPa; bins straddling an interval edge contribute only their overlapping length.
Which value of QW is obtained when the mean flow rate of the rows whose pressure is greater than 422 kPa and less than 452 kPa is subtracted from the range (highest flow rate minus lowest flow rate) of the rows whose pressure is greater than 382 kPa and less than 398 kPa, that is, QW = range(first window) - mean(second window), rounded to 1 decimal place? -11.2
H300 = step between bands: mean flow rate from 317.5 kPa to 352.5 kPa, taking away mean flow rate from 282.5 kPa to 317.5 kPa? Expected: -1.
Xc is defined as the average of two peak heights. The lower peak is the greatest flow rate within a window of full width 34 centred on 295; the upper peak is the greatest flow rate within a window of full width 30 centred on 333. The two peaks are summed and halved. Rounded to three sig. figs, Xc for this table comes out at 19.5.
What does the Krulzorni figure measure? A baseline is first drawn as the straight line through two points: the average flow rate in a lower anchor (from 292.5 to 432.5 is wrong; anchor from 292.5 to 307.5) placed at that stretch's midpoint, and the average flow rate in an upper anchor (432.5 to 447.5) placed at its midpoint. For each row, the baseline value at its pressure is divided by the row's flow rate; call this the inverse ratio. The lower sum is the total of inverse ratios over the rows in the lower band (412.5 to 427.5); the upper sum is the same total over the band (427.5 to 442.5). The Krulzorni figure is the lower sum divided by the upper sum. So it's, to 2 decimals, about 1.04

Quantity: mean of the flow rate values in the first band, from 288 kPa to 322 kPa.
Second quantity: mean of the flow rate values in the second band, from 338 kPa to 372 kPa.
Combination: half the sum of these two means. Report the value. 16.3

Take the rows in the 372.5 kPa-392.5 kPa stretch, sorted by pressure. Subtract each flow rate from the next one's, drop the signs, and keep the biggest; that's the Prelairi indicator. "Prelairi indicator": 2.8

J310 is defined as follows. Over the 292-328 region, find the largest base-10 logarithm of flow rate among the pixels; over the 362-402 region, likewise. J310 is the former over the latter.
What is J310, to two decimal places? 1.08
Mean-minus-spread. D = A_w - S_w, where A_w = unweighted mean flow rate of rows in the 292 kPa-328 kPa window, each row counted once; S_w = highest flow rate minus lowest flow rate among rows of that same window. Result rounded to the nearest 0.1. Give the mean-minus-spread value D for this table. 12.6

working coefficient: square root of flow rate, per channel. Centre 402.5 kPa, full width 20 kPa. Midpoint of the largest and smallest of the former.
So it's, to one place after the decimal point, 4.0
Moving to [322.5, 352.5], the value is 4.1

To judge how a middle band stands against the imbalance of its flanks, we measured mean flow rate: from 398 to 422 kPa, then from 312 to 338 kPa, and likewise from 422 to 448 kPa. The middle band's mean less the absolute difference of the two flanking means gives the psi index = 16.0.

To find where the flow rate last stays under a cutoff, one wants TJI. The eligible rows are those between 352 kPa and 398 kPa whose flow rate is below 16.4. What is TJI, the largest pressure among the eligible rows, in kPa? 395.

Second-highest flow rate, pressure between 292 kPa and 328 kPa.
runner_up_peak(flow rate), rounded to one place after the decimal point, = 19.3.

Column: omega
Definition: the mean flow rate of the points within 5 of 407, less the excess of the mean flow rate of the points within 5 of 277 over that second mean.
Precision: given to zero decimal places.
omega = 23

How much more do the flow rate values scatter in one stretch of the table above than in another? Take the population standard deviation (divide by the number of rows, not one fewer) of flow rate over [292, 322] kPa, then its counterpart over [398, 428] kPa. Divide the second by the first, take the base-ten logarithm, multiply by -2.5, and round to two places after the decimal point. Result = 1.50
